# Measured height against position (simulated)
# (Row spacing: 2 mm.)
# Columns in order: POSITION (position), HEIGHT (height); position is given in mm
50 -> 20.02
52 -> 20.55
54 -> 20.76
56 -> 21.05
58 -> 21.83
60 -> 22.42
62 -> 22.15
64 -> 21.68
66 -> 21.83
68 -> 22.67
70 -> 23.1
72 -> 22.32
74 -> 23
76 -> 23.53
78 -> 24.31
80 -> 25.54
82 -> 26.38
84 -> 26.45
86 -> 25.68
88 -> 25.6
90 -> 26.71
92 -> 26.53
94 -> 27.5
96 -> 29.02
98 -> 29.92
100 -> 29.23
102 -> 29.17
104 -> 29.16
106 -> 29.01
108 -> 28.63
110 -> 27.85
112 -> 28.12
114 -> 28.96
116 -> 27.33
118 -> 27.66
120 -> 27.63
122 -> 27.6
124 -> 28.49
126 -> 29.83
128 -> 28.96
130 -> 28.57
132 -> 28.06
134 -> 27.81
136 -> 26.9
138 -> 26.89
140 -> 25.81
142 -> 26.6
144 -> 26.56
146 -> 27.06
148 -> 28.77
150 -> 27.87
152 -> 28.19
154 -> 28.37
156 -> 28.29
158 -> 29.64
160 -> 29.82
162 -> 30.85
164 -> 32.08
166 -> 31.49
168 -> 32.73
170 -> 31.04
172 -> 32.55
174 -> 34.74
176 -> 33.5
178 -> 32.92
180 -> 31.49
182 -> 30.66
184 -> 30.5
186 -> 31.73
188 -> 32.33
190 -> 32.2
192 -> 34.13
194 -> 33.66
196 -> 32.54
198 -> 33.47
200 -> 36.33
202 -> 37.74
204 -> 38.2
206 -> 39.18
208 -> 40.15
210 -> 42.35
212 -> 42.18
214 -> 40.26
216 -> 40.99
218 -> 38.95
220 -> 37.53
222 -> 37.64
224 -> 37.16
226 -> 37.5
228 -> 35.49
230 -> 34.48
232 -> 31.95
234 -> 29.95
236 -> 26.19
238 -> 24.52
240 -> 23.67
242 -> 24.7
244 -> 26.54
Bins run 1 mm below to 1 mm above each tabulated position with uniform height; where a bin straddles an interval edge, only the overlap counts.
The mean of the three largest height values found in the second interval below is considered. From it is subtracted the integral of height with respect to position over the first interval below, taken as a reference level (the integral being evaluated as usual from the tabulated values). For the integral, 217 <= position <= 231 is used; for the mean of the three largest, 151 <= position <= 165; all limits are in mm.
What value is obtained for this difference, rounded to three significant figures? -487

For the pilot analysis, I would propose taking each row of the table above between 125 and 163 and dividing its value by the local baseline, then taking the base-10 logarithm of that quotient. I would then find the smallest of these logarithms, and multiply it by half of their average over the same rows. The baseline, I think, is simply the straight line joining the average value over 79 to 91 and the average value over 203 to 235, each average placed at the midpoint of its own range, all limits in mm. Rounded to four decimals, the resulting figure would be 0.0017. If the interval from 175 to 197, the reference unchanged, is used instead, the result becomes 0.0009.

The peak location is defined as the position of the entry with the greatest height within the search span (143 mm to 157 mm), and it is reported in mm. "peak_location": 148 mm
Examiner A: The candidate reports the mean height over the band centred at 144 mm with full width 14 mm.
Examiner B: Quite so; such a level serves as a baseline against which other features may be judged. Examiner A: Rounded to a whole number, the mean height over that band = 27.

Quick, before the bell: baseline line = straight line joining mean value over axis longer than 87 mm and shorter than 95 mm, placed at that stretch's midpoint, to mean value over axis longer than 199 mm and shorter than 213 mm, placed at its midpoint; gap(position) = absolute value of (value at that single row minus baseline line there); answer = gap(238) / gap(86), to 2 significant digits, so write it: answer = 54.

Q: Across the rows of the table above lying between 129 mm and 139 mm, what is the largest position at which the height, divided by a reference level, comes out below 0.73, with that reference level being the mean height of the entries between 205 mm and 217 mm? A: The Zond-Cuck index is 138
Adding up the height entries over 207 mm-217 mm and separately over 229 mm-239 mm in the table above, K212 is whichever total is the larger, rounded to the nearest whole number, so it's 206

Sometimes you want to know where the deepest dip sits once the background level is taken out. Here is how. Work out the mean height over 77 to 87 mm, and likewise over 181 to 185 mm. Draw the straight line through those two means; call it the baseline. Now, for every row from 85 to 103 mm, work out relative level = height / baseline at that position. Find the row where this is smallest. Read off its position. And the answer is 88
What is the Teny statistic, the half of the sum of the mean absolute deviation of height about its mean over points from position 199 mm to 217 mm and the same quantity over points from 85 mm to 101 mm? 1.52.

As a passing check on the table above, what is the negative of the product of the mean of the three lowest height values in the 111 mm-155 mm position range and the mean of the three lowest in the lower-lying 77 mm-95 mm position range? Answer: -662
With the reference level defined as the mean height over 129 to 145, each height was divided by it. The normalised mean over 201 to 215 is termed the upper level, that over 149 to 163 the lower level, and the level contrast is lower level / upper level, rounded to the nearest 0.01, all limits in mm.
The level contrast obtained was 0.72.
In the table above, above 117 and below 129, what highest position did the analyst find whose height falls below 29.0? 128 mm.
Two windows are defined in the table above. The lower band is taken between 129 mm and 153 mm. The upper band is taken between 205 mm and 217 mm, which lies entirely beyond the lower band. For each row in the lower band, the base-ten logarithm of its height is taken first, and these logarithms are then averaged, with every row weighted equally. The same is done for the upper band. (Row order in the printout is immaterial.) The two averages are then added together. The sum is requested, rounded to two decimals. 3.05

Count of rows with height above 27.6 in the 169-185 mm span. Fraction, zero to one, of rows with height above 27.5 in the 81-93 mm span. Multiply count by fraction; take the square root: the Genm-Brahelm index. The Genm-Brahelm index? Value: 0.0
